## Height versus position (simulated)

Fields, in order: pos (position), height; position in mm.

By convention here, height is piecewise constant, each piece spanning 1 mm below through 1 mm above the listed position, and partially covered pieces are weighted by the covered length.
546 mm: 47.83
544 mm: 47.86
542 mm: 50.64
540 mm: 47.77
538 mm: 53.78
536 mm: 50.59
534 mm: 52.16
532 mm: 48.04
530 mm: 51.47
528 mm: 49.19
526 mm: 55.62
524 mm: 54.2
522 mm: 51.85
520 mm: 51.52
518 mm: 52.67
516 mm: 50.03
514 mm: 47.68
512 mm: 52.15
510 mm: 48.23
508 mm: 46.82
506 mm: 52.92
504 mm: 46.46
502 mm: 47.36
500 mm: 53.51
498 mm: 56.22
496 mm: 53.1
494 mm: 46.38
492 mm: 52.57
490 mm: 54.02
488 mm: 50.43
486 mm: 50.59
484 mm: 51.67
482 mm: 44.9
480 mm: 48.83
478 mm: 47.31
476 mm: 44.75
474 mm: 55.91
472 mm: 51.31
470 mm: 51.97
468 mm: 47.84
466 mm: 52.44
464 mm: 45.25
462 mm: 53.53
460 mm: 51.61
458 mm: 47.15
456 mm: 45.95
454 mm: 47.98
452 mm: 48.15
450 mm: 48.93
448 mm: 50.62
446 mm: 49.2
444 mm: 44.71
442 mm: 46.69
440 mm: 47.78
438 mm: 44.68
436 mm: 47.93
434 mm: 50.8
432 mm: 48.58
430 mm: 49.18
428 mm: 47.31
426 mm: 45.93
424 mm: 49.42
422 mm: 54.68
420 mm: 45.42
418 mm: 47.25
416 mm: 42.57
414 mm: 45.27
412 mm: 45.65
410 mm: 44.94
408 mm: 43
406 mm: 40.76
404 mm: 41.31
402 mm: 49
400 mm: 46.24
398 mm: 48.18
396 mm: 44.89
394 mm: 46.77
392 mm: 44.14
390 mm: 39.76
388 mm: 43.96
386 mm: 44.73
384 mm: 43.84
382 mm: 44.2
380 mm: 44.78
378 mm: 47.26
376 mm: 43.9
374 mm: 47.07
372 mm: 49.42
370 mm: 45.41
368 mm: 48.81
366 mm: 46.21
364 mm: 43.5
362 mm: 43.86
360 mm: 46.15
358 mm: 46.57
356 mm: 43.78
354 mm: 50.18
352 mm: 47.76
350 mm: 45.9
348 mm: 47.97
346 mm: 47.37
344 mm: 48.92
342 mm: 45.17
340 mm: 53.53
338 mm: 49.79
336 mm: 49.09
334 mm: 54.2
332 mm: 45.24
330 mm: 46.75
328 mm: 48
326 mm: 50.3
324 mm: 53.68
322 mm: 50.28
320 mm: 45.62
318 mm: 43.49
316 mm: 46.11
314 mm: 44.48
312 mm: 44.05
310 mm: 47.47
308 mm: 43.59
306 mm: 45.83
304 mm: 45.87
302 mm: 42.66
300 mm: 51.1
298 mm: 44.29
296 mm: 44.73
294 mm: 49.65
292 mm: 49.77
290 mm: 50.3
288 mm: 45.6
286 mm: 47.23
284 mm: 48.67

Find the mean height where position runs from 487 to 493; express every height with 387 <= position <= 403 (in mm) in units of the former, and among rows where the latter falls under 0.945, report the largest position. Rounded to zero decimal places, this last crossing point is 402 mm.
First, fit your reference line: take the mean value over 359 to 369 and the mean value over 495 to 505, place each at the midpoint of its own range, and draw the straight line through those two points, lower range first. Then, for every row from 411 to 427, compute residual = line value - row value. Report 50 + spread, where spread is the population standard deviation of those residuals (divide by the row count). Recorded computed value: 53.3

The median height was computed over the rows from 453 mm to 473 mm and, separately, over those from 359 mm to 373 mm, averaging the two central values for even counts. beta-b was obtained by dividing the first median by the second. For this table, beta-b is 1.08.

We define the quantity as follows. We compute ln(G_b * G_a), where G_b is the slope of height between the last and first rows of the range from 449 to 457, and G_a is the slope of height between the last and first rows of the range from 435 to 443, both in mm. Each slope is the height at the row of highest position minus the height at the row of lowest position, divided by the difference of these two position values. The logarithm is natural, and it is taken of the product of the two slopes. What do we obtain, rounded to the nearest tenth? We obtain -2.3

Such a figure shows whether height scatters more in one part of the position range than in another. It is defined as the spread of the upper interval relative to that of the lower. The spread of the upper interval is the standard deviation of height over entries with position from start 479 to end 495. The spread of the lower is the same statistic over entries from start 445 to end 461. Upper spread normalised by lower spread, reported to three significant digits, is 1.69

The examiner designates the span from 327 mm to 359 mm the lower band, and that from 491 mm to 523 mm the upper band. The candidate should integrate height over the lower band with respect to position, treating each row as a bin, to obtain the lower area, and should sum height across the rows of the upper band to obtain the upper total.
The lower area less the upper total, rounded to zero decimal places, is 731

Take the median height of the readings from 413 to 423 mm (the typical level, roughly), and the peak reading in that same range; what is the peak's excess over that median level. 9.3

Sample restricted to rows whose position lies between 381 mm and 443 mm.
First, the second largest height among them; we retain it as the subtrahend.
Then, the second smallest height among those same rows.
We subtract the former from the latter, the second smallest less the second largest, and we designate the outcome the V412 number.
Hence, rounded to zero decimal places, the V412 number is -10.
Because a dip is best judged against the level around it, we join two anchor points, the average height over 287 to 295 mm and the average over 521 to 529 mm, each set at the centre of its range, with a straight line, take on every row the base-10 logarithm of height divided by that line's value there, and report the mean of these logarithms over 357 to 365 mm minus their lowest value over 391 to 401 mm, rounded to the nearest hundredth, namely 0.01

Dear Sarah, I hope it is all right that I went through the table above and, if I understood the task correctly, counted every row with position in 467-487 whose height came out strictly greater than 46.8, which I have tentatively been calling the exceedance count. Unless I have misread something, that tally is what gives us 8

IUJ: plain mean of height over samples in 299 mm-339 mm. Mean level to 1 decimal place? 47.4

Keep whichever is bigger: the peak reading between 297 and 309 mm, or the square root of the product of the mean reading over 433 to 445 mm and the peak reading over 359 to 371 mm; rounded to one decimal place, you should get 51.1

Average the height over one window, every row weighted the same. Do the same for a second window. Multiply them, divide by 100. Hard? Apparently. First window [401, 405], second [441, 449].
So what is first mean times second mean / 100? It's 21.6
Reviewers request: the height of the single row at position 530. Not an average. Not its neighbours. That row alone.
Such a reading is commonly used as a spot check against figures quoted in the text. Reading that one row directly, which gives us 51.47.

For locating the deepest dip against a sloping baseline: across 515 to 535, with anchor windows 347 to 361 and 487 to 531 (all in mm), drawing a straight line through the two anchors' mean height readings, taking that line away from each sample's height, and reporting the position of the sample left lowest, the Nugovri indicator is 532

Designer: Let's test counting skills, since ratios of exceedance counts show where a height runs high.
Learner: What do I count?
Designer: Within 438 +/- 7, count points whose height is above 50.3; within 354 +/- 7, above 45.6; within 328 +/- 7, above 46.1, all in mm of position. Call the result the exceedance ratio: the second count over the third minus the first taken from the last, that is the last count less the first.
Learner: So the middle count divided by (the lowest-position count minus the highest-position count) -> 1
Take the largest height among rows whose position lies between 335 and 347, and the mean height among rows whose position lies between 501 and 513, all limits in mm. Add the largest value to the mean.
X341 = 103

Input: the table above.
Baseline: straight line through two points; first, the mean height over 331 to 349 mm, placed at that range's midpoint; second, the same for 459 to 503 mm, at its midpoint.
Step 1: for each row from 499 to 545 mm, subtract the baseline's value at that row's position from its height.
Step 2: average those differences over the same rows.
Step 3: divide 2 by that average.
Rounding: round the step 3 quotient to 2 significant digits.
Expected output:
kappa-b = -4.9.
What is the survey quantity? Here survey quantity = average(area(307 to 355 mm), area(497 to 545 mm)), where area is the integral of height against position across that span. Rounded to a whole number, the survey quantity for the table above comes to 2368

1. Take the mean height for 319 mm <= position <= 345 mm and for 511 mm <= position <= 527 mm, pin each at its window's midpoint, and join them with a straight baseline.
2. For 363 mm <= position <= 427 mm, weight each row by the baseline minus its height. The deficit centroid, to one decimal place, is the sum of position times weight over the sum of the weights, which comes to 394.8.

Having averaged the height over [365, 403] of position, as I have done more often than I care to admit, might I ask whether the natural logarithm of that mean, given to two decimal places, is 3.82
